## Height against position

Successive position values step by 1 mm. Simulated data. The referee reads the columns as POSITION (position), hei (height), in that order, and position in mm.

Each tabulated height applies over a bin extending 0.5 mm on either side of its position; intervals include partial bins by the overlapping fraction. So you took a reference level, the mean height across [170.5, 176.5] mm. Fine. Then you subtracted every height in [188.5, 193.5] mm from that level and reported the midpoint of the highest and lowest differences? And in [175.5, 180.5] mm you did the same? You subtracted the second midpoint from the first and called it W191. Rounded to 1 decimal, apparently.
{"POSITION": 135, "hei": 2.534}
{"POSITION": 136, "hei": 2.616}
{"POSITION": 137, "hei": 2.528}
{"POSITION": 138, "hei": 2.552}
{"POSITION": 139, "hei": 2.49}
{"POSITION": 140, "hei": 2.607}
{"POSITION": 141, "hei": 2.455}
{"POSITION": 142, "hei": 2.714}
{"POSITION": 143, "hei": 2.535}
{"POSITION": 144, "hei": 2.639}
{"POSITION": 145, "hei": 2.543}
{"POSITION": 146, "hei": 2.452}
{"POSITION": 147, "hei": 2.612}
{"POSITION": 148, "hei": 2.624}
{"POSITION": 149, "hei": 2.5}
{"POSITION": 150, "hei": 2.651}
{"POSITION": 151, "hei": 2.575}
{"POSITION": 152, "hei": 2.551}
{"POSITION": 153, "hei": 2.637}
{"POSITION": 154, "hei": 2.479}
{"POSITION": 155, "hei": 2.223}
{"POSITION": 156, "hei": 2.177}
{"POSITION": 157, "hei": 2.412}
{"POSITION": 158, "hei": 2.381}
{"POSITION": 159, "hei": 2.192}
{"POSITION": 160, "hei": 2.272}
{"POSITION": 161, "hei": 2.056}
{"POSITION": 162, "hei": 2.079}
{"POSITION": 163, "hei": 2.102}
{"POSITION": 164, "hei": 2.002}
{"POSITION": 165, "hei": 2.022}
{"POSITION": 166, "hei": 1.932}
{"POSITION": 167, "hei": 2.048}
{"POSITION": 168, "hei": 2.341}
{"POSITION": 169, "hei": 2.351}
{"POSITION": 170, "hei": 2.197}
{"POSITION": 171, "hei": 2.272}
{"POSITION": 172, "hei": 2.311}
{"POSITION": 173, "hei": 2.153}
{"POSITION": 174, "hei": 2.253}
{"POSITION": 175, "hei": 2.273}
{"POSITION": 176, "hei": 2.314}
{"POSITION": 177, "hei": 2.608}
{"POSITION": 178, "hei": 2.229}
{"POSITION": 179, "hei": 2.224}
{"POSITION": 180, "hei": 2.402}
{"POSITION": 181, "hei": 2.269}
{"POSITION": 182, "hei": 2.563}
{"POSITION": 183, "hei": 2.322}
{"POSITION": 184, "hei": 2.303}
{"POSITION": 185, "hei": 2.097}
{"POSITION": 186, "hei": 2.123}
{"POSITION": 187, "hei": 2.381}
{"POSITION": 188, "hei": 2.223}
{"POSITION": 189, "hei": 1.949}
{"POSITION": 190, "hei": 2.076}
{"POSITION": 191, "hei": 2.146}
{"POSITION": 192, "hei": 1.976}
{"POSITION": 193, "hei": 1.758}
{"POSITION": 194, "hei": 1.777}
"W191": 0.5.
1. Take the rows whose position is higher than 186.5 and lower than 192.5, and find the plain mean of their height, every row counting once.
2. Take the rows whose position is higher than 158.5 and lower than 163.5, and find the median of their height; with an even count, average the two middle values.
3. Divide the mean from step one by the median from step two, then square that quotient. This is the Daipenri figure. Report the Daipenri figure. 1.02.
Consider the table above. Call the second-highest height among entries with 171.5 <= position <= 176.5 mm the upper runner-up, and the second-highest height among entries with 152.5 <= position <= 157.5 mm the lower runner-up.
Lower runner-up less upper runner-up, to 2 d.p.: 0.17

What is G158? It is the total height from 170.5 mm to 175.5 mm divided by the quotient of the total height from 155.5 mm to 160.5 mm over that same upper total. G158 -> 11.1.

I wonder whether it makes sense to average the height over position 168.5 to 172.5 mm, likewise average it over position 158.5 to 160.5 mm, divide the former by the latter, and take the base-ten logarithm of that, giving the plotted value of 0.010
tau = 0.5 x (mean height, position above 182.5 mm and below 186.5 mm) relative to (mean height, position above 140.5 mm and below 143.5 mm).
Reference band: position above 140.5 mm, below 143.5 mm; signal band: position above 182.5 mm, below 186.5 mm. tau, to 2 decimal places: 0.43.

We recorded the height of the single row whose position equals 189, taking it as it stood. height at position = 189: 1.949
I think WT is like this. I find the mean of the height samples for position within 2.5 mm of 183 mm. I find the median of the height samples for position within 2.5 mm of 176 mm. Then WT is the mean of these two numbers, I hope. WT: 2.29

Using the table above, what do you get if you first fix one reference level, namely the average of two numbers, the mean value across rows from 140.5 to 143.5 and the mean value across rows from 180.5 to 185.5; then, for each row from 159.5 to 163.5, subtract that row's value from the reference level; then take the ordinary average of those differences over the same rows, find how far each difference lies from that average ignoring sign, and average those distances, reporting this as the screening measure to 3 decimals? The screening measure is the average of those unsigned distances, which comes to 0.072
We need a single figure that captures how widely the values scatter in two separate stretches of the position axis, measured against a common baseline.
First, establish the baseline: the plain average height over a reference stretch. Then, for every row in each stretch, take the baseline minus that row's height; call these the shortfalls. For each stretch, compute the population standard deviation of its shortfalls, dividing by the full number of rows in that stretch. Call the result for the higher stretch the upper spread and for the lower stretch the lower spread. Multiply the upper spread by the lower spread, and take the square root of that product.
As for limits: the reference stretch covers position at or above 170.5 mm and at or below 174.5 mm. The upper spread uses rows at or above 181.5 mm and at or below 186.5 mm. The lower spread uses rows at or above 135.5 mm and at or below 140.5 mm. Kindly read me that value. 0.089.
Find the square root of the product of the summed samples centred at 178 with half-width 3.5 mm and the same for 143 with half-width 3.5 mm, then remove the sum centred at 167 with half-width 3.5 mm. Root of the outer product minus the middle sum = 2.2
